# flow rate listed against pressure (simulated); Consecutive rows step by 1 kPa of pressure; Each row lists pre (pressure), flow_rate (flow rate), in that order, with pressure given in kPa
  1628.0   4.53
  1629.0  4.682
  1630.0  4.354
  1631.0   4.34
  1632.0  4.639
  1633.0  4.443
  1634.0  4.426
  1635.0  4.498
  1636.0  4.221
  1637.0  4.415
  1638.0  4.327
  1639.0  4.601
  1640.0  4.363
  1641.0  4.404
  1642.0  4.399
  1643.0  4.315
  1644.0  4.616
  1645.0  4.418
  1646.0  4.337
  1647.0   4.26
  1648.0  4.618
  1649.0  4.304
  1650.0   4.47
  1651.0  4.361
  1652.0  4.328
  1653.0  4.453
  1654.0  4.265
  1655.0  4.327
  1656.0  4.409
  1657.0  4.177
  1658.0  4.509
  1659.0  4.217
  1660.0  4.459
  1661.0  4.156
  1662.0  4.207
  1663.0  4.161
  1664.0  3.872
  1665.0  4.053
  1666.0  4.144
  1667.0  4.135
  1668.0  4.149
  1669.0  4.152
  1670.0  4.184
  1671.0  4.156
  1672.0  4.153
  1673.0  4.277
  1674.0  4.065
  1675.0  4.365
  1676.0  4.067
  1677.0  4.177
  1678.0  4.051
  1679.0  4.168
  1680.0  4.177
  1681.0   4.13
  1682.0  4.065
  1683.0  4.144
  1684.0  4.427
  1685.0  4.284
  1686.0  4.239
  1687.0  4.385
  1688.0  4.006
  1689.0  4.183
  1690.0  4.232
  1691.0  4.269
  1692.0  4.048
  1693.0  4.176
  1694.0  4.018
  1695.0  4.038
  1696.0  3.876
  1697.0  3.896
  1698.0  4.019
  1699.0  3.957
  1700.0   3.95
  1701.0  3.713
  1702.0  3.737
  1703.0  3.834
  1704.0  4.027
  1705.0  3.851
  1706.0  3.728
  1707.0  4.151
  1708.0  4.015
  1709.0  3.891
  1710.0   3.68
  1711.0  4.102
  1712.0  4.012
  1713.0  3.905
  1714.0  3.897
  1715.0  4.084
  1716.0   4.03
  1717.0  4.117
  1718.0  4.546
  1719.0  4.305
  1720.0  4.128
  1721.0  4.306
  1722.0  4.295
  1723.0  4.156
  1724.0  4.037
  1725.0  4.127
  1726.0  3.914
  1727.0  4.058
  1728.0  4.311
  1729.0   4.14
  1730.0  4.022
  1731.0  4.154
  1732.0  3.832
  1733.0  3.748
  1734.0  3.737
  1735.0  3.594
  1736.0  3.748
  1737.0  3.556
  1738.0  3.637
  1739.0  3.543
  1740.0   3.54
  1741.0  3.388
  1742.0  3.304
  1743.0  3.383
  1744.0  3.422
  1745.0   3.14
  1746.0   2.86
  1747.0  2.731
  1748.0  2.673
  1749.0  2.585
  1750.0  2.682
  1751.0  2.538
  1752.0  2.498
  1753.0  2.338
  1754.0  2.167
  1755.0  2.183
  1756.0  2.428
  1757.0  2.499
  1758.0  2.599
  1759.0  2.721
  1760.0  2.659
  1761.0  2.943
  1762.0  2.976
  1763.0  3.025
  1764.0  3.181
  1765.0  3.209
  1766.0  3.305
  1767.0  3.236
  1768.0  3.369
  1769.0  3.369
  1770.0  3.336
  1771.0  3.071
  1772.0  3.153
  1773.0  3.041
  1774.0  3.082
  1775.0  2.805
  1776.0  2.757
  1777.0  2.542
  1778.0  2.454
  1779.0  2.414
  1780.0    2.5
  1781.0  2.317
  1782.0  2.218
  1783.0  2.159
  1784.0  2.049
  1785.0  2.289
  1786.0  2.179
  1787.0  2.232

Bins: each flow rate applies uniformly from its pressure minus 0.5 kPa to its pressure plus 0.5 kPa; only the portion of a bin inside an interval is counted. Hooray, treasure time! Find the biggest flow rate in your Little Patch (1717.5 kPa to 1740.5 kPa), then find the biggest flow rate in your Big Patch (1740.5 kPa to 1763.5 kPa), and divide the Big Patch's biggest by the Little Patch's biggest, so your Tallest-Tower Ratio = 0.75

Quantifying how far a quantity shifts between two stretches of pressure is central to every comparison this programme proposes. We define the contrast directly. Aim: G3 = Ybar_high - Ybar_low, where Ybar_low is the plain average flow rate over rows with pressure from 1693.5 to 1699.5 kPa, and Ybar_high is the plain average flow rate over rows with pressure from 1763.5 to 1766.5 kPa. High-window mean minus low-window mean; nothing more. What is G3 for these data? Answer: -0.7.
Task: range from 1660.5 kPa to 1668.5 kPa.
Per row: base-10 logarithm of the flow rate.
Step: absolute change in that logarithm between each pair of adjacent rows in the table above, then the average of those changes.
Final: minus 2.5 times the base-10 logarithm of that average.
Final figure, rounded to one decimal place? 5.0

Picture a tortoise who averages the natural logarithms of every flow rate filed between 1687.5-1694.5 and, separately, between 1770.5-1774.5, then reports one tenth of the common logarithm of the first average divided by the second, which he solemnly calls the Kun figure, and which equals 0.010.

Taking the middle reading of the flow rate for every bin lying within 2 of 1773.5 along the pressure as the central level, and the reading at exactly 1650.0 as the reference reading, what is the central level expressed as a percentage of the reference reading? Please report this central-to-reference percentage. 68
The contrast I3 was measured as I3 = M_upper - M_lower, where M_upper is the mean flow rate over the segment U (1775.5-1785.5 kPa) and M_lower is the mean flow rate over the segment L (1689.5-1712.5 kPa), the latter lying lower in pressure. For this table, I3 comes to -1.6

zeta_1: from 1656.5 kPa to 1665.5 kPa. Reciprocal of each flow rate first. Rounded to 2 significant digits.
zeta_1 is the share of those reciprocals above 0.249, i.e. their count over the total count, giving 0.11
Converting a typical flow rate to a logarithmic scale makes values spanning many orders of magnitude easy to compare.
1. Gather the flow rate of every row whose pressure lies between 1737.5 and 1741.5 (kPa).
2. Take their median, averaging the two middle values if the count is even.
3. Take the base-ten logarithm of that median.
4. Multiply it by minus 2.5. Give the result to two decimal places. -1.37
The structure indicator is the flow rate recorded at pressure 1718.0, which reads 4.546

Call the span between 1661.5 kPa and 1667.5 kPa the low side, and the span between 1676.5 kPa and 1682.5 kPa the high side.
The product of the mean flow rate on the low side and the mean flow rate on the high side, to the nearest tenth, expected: 16.9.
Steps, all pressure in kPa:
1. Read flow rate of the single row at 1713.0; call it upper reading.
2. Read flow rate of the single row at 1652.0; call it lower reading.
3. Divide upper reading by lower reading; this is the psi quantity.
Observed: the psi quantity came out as 0.90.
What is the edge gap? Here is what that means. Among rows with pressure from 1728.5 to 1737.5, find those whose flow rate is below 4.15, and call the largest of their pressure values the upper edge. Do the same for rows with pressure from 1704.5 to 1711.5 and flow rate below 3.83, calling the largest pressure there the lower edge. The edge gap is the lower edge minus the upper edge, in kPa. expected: -27 kPa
